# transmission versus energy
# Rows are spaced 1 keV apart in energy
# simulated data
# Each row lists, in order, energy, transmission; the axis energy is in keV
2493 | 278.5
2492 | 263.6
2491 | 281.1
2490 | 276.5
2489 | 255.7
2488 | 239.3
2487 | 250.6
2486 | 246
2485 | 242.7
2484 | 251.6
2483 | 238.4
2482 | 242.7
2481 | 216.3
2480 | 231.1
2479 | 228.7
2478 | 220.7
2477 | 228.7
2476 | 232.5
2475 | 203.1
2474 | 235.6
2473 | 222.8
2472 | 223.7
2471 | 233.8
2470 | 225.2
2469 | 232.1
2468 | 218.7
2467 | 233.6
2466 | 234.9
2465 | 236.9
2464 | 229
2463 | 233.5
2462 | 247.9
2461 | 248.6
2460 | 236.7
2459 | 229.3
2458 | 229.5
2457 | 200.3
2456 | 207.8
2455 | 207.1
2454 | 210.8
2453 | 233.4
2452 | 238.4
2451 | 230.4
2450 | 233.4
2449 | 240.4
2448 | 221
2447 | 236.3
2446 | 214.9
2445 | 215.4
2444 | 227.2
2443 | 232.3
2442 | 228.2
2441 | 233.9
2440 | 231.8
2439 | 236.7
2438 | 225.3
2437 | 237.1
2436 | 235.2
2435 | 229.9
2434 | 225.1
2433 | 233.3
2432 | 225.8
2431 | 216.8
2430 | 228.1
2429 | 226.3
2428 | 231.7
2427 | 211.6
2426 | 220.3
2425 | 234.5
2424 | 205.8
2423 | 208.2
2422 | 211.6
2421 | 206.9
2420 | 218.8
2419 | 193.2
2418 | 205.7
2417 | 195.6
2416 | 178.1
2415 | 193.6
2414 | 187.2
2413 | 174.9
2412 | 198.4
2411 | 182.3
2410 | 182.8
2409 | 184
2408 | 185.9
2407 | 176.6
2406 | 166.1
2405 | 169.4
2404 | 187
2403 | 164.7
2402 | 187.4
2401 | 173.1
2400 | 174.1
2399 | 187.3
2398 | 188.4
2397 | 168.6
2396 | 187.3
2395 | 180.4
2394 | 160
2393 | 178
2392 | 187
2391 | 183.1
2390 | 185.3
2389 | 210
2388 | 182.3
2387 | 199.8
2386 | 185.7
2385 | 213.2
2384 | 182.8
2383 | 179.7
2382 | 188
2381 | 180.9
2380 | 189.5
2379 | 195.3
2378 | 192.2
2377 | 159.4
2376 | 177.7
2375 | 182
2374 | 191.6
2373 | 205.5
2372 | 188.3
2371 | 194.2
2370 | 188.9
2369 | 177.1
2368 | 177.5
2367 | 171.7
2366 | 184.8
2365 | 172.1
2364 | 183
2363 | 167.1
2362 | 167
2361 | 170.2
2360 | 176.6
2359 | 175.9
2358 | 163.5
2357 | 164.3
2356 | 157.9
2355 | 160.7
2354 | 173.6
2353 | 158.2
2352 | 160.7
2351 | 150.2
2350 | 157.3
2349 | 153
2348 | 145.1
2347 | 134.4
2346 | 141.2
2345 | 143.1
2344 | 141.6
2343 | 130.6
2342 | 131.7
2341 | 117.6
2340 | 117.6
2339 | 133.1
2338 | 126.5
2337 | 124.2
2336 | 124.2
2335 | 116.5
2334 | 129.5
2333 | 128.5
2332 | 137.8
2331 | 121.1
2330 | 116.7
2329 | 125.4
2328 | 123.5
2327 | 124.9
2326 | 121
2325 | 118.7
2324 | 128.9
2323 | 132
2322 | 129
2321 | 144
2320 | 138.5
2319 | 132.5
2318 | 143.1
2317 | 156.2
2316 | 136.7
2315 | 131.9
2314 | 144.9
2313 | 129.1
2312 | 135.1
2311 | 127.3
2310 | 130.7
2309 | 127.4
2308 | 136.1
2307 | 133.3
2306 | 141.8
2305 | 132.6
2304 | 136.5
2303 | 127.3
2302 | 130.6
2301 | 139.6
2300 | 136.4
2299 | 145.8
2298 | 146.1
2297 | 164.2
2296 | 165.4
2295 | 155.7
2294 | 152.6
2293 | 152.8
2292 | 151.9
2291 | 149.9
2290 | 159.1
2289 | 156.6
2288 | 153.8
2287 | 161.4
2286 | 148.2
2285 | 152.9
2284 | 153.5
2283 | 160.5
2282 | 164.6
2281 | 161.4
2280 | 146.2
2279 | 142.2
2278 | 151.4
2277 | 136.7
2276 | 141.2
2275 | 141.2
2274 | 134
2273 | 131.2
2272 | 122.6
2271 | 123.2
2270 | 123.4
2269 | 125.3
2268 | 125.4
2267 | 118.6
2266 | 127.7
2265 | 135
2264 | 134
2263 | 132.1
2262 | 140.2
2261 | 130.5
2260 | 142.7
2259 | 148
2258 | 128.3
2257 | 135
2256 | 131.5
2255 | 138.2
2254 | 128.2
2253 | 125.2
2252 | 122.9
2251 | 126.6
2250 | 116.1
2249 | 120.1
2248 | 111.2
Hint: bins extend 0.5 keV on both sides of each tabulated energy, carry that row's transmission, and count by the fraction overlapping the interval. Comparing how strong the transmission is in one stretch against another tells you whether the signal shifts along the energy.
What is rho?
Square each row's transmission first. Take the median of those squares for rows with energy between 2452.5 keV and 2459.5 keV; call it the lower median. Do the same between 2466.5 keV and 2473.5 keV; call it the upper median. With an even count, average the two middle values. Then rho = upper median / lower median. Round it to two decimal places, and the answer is 1.14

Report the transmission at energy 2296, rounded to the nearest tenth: 165.4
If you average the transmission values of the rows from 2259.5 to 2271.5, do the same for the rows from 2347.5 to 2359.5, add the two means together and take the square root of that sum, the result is 17.0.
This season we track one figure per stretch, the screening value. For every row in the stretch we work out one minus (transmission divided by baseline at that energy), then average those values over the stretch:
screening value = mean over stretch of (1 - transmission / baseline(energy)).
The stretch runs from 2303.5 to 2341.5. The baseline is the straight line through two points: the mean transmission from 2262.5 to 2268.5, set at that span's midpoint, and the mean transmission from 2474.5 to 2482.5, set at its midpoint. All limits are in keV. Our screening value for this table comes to 0.16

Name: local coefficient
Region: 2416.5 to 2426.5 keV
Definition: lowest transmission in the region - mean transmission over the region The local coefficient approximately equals -17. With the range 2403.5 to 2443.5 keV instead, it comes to -43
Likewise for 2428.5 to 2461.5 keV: -27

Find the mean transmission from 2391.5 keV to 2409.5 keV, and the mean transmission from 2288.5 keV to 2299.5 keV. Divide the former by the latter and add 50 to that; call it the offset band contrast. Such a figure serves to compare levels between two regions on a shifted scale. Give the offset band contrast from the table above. 51.2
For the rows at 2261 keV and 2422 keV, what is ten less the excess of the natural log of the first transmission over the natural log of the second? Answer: 10.5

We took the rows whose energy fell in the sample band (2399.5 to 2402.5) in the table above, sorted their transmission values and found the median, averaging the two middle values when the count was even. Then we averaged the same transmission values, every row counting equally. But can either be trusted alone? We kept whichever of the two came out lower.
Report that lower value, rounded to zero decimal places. 174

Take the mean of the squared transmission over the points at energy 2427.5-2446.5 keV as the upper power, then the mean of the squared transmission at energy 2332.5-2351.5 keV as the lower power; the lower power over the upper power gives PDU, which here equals 0.35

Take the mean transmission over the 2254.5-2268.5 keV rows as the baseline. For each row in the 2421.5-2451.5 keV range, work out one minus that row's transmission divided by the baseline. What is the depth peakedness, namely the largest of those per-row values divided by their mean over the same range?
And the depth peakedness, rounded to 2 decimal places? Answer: 0.78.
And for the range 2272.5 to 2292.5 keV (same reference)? -0.13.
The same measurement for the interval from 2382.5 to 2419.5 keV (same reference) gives 0.52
